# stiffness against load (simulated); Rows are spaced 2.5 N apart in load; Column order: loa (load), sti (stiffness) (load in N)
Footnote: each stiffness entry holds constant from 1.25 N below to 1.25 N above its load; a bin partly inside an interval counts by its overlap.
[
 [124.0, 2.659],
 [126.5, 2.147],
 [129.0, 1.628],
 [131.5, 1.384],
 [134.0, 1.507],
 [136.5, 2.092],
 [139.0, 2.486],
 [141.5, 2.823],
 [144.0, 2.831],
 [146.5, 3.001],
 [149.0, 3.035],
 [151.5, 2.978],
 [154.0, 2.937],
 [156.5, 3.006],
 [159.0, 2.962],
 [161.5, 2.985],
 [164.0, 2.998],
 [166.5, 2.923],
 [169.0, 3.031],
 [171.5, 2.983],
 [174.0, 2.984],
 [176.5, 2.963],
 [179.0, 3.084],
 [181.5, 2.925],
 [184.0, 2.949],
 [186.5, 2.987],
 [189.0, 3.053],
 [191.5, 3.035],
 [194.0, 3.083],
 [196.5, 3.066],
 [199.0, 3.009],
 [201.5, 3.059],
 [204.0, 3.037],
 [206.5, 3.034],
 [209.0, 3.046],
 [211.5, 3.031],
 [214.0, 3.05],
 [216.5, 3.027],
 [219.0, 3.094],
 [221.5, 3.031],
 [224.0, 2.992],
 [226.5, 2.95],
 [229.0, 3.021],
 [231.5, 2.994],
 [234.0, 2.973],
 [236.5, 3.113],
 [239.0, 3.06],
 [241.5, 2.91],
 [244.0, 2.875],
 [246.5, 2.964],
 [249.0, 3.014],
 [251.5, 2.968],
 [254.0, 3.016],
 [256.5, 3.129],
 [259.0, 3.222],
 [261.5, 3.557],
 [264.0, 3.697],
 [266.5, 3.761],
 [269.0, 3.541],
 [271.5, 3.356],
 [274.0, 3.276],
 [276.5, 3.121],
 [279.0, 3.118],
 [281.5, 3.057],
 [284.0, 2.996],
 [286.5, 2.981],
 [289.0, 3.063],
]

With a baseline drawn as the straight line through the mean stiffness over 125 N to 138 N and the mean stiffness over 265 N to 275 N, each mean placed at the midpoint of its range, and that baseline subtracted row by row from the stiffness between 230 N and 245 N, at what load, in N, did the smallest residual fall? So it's 244.0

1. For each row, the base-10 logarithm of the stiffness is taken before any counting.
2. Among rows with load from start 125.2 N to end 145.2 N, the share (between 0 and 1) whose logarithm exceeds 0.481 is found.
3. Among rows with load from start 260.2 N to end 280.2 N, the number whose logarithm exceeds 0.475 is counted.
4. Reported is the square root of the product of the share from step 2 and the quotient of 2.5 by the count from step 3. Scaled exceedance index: 0.00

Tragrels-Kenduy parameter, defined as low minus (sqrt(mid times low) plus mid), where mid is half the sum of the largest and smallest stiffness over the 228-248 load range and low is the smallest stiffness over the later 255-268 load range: -2.9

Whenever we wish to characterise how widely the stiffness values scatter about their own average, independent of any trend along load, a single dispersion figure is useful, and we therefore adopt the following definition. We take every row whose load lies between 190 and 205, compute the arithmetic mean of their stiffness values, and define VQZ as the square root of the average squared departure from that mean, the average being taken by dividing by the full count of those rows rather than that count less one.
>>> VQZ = 0.02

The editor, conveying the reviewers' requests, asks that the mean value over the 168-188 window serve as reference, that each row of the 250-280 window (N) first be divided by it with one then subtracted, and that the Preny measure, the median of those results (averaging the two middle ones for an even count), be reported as 0.087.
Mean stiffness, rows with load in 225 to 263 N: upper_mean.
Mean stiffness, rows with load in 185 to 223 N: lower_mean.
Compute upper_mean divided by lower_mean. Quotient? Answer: 1.00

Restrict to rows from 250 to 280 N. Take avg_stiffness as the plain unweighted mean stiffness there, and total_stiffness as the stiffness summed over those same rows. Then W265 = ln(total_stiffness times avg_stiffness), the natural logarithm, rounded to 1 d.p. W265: 4.9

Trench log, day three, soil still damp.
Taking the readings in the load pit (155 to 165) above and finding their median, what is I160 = 2.99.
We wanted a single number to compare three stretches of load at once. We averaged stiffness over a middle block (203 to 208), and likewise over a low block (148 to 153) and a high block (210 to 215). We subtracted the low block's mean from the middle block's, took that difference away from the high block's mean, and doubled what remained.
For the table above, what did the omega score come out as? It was 6.0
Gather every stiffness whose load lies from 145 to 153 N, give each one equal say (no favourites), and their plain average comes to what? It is 3.00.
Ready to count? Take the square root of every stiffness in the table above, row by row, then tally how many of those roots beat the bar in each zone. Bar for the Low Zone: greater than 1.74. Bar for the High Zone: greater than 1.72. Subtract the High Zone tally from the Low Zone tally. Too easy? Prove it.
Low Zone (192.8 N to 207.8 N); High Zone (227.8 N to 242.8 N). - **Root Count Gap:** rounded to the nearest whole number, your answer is 0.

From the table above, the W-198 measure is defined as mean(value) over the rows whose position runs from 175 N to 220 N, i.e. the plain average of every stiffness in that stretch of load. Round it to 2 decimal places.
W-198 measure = 3.03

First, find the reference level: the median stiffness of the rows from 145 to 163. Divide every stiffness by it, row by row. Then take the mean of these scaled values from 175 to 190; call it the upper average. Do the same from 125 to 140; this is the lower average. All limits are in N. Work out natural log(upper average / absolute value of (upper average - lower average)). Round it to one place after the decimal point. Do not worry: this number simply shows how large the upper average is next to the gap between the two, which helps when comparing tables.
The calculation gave 1.0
